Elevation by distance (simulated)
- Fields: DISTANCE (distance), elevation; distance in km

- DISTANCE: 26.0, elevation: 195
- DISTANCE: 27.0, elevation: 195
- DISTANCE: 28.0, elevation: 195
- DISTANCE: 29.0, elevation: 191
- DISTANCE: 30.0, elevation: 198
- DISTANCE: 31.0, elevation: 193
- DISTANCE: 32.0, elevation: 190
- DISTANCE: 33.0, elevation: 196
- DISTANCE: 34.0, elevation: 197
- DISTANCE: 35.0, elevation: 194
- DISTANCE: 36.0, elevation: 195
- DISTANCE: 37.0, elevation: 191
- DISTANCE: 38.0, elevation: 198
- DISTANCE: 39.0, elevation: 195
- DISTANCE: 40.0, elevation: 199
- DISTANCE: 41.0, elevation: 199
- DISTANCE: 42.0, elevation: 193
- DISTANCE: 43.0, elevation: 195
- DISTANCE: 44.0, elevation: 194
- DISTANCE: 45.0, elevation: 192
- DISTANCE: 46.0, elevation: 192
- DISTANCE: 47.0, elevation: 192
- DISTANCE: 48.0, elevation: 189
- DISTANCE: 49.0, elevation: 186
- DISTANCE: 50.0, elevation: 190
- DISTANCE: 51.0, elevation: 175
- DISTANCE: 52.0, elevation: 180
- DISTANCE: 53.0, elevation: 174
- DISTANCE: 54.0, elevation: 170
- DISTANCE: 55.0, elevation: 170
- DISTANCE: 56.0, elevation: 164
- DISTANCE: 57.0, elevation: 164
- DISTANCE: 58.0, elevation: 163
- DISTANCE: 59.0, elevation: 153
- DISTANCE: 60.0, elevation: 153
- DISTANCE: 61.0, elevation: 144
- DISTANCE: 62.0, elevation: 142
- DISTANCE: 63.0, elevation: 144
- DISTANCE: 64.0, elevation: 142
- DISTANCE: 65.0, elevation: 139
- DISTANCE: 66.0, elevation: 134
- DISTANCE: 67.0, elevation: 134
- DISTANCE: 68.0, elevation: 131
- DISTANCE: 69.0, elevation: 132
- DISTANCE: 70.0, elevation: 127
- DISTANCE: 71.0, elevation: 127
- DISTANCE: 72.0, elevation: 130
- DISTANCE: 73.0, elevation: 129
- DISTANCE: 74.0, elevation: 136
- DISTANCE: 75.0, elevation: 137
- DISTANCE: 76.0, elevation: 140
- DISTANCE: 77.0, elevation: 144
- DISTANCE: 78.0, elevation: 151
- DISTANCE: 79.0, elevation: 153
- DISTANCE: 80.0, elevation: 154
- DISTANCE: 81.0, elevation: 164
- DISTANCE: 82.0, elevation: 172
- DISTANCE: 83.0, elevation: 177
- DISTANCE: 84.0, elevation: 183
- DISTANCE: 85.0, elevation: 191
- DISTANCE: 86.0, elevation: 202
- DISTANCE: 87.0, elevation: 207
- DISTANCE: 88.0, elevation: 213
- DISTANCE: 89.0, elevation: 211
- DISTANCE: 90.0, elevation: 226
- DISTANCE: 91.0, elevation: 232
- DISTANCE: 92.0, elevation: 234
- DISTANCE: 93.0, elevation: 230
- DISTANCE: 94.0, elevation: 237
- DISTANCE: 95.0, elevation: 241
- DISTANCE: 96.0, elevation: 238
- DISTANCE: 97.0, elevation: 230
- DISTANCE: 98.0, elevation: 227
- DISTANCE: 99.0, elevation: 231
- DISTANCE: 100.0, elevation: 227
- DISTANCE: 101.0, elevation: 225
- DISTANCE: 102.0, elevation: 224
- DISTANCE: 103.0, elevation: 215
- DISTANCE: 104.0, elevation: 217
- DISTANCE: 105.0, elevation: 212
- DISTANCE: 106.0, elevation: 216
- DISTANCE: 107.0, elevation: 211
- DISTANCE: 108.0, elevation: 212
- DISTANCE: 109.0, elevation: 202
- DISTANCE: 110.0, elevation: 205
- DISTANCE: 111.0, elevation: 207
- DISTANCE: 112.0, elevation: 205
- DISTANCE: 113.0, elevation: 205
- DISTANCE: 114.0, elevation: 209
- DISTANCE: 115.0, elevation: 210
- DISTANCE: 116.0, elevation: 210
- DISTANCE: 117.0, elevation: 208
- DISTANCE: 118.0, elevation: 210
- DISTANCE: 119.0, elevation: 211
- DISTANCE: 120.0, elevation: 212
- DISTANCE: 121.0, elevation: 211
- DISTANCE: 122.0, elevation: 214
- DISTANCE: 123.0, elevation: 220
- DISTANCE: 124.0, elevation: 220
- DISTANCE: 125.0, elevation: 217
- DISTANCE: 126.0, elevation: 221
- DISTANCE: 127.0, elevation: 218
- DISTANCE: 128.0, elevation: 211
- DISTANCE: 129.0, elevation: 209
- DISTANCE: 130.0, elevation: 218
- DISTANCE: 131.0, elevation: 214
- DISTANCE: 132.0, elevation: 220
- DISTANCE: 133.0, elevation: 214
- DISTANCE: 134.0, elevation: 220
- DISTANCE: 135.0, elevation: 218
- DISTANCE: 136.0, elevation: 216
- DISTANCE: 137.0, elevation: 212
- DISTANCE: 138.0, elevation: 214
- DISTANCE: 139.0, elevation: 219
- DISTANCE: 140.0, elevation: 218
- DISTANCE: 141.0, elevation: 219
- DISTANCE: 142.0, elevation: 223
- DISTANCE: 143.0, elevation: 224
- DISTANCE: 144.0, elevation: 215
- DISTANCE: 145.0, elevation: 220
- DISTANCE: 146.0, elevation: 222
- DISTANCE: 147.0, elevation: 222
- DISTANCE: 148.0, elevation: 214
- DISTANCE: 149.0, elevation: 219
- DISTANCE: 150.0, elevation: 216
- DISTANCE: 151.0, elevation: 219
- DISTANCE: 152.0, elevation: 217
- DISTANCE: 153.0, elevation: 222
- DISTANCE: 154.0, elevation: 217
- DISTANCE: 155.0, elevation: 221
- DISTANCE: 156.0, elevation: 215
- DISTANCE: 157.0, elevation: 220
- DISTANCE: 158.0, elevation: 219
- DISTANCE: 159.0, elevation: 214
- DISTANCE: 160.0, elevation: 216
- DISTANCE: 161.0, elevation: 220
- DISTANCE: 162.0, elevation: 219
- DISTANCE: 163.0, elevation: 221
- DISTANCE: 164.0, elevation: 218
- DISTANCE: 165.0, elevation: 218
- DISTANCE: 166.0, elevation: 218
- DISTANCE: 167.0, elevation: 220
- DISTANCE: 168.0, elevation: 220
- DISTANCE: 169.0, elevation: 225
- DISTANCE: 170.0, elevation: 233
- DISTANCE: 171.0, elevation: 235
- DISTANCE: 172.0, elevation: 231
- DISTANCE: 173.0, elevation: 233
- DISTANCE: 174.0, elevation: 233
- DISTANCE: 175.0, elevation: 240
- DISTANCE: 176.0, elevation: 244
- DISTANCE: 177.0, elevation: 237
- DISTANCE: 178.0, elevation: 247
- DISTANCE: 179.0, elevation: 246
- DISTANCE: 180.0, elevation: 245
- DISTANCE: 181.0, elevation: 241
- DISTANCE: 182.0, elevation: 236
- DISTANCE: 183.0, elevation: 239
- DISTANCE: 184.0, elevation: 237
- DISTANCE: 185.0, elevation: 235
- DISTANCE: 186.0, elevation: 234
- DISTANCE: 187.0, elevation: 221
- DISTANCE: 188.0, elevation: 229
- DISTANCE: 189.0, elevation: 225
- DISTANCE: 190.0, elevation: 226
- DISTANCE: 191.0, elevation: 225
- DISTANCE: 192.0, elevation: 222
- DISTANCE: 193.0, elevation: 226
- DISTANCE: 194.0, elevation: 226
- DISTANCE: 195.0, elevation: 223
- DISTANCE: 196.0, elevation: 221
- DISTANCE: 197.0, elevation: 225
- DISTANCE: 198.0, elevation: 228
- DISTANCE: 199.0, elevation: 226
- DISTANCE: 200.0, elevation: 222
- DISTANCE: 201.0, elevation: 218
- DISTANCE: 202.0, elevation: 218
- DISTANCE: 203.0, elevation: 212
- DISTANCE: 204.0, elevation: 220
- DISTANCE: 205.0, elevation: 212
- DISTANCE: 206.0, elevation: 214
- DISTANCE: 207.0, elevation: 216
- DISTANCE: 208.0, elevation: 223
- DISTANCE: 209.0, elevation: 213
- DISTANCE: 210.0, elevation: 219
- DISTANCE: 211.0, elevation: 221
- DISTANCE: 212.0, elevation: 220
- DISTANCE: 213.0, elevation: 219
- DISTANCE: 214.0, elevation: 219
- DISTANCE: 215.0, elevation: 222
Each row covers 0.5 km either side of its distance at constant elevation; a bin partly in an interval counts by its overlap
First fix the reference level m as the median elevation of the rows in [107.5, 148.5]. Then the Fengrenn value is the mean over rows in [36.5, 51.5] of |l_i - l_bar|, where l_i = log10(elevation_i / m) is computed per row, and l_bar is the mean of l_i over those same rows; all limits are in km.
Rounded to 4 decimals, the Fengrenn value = 0.0089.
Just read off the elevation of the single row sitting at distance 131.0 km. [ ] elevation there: 214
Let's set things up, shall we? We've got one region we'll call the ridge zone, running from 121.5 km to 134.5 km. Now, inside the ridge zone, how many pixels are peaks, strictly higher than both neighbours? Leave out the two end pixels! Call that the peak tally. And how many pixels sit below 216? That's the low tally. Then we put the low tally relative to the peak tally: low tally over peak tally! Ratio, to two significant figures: 1.7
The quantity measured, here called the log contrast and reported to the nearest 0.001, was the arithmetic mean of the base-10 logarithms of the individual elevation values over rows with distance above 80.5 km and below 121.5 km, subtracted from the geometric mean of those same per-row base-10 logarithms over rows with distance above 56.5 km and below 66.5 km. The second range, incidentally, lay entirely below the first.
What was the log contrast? -0.157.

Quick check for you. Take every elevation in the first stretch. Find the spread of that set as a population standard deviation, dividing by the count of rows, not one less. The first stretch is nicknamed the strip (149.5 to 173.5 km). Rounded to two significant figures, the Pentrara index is 5.8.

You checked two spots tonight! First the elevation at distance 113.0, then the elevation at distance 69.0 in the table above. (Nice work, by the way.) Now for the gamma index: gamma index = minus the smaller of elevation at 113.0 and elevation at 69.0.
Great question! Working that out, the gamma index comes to -132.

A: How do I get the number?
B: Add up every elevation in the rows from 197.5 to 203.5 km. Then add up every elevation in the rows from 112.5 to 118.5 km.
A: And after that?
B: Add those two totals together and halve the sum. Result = 1288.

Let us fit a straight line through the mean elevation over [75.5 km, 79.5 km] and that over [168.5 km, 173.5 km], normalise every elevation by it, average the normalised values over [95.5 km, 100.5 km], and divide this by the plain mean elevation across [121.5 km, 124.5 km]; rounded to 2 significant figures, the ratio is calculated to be 0.0064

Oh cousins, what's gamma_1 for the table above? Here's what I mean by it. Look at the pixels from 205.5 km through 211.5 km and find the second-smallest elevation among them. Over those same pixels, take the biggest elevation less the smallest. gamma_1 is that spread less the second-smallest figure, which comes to -204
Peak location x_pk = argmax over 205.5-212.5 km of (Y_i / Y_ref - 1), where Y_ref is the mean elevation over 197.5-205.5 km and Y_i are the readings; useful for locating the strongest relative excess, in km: 208.0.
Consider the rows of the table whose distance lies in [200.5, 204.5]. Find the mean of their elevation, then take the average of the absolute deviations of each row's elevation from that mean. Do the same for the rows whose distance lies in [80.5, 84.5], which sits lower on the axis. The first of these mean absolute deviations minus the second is -3.5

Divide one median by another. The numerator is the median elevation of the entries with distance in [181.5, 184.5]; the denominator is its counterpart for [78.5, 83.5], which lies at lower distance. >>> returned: 1.45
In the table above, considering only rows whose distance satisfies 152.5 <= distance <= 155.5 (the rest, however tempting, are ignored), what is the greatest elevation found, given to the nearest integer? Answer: 222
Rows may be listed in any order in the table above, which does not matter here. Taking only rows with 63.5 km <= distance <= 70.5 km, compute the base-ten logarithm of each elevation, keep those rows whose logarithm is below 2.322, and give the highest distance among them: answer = 70.0 km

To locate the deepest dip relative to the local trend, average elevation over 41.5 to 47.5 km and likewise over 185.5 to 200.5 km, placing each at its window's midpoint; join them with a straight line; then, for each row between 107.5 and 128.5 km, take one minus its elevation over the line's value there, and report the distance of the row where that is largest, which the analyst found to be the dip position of 109.0 km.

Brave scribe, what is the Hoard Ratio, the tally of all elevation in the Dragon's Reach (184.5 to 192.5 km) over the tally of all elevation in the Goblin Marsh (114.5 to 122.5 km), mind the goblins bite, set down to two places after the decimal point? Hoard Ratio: 1.08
